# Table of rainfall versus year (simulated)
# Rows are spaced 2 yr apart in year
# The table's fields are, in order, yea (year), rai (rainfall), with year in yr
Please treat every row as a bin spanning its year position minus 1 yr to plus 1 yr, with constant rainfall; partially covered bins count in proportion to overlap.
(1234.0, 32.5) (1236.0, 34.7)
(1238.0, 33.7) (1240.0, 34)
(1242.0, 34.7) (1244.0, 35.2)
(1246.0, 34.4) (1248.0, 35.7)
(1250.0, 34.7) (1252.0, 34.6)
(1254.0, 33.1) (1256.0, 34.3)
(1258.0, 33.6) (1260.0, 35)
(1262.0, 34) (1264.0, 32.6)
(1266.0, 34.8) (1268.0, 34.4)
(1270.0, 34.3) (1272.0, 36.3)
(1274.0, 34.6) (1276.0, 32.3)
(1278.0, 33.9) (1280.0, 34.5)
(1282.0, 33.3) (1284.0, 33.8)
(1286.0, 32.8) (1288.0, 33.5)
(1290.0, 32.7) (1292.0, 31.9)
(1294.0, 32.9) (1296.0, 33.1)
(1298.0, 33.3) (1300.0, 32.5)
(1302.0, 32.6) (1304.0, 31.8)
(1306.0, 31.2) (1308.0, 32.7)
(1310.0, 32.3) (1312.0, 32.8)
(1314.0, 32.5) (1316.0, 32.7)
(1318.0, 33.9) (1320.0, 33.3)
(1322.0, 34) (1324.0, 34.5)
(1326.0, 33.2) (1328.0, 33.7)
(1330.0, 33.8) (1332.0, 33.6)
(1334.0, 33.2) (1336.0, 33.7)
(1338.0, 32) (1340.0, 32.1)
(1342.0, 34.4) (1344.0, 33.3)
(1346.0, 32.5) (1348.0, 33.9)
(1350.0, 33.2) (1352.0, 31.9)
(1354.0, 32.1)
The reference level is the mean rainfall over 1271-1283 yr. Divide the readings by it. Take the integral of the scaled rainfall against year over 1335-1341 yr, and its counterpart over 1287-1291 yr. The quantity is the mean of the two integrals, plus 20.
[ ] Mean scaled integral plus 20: 24.8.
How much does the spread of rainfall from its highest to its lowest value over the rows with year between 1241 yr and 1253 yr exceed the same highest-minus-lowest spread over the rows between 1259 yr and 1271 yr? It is -1.1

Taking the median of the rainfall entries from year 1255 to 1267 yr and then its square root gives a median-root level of 5.84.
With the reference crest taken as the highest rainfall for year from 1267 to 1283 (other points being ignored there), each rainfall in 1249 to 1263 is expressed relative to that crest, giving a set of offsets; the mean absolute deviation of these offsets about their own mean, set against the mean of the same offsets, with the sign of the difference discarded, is 2.6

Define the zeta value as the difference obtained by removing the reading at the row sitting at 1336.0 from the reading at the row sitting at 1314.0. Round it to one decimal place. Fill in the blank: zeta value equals -1.2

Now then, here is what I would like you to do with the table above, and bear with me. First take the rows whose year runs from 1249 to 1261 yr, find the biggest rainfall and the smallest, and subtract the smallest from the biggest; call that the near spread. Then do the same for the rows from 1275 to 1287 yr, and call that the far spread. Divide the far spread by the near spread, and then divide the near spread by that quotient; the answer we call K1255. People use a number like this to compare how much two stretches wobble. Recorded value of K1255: 2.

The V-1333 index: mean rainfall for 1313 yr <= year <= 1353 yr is 33.3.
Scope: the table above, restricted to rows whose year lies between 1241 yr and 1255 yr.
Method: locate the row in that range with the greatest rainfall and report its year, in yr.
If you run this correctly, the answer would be 1248.0 yr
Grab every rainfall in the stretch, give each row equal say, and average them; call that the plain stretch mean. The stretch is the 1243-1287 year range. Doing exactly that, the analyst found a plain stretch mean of 34.19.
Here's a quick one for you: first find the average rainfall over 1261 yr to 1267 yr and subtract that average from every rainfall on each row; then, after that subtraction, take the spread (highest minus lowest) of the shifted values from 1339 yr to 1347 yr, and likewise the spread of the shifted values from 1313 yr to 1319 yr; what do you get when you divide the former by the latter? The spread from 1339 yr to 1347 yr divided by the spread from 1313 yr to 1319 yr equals 1.64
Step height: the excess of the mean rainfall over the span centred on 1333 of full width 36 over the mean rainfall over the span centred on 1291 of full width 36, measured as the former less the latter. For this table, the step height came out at 0.4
